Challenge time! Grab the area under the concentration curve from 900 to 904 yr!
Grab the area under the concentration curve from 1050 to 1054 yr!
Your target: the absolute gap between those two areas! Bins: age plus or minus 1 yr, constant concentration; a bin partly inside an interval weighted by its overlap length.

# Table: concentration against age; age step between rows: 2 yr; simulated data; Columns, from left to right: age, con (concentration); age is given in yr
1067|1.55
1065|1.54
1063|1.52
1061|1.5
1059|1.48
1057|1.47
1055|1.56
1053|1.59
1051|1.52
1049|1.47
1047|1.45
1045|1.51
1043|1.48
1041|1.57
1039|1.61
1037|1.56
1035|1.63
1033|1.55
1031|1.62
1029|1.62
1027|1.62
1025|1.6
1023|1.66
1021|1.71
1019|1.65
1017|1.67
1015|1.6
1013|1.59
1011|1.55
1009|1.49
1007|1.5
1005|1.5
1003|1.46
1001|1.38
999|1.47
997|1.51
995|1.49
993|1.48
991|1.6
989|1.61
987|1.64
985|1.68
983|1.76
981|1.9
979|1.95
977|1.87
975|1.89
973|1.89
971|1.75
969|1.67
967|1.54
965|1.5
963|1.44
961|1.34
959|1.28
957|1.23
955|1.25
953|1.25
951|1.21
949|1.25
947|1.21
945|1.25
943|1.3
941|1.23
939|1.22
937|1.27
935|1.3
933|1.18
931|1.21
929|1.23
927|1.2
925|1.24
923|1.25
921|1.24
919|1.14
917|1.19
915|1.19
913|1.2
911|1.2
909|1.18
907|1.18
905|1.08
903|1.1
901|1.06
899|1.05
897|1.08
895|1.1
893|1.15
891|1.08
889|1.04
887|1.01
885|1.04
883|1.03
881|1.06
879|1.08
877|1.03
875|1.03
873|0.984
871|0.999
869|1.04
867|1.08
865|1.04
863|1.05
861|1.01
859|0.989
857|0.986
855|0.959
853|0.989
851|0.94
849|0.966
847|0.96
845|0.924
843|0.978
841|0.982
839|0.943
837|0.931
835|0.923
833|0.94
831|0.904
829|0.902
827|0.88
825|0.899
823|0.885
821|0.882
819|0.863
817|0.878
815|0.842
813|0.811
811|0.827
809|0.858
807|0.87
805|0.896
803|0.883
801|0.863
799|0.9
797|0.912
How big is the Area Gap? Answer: 1.9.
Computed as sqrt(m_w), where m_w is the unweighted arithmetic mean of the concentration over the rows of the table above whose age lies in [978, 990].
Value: 1.33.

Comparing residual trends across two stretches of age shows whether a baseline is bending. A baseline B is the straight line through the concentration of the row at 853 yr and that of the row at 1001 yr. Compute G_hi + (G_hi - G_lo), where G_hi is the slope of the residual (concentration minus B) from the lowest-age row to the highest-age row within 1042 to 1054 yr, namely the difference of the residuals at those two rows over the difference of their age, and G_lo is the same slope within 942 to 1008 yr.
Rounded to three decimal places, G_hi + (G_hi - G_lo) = 0.016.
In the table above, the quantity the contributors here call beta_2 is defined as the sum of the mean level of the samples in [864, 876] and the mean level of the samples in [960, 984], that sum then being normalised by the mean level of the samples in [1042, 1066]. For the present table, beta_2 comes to 1.82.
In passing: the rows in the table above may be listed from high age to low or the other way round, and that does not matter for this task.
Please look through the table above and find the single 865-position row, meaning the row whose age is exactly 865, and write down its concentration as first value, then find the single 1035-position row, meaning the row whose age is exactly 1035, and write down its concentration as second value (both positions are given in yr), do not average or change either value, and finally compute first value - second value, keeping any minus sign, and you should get -0.6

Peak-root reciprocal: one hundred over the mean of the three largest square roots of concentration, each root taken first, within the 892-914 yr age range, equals 92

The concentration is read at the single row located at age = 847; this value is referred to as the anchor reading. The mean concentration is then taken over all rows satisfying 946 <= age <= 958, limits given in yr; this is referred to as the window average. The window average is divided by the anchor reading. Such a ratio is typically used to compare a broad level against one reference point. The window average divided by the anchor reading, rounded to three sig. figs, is 1.28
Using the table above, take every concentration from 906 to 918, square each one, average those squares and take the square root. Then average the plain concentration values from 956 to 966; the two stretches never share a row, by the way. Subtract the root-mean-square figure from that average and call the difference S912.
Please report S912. 0.17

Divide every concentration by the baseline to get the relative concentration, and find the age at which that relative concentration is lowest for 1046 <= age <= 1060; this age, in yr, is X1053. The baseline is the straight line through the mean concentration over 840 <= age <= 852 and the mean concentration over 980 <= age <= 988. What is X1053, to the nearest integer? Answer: 1057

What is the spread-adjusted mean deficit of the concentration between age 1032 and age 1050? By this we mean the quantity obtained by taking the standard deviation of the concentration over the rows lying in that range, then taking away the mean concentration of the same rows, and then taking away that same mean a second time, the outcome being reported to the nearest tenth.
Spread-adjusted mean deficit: -3.0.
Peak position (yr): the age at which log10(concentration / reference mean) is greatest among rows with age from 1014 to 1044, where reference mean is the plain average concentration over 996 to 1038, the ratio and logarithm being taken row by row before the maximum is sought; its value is 1021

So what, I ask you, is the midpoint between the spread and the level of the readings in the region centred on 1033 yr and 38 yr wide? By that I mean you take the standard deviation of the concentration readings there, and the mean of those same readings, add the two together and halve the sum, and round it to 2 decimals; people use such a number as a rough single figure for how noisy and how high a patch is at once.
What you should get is 0.83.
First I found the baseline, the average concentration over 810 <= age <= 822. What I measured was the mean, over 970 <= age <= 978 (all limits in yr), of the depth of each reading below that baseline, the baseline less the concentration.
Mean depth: -1.0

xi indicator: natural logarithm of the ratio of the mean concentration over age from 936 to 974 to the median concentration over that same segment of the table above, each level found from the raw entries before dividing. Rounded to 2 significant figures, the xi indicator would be 0.078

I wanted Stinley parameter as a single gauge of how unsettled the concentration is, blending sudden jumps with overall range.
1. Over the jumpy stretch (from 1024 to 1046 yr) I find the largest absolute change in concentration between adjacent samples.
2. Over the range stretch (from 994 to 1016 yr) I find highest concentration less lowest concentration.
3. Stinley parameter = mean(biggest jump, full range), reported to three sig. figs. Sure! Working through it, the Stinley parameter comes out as 0.155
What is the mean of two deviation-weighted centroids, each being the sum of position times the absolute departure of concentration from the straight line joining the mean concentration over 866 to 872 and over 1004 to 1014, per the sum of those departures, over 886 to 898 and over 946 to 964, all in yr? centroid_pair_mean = 922.6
